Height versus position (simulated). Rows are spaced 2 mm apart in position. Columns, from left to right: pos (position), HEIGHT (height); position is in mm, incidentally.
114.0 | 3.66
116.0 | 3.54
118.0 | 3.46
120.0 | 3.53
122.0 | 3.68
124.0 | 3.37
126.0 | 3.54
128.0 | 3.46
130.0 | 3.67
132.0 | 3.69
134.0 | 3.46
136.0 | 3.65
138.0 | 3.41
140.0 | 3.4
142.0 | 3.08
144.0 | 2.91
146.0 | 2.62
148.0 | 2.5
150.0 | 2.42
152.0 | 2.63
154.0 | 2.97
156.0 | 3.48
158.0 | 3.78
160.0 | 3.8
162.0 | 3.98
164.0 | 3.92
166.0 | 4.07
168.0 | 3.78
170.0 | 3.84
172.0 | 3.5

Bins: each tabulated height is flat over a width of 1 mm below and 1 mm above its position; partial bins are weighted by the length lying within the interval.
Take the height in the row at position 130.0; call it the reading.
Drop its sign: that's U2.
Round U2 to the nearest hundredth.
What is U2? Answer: 3.67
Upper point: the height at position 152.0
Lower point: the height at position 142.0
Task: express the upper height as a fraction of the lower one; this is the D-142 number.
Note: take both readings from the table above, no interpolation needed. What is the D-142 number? 0.85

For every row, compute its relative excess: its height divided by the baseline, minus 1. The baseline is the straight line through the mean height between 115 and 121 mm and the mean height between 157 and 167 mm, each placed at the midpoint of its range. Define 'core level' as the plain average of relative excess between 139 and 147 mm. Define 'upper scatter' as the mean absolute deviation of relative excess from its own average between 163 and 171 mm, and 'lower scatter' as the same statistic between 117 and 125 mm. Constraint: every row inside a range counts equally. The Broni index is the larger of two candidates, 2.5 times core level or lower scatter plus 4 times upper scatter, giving 0.138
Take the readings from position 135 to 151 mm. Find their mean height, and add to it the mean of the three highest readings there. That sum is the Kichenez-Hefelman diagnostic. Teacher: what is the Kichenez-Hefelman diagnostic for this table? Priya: 6.49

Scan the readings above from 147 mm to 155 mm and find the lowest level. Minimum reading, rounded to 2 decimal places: 2.42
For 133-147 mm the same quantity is 2.62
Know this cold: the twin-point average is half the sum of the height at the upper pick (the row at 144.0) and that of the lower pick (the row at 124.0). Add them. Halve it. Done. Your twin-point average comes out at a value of 3.14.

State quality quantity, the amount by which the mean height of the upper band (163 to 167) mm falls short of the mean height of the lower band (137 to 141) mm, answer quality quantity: -0.6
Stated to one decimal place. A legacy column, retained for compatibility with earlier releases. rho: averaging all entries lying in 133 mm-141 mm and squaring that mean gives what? 12.1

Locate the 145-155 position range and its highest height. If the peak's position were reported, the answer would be 154.0 mm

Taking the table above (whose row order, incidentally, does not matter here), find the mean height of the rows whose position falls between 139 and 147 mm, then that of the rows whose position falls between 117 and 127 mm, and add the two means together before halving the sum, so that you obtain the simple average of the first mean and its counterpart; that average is 3.26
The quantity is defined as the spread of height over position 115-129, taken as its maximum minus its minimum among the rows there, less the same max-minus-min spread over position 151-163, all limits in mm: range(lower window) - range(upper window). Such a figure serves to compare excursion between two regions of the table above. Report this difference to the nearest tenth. -1.0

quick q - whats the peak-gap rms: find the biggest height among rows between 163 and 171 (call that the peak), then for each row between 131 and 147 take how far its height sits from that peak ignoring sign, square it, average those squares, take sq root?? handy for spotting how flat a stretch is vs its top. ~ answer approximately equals 0.87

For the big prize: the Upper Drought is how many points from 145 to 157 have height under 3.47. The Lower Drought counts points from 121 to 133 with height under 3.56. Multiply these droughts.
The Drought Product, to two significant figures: 15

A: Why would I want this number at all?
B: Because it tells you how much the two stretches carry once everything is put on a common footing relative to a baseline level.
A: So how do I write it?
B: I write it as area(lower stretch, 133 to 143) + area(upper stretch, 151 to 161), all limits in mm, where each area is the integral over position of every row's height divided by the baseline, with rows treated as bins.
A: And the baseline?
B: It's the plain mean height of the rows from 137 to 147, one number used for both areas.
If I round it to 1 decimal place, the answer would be 21.8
